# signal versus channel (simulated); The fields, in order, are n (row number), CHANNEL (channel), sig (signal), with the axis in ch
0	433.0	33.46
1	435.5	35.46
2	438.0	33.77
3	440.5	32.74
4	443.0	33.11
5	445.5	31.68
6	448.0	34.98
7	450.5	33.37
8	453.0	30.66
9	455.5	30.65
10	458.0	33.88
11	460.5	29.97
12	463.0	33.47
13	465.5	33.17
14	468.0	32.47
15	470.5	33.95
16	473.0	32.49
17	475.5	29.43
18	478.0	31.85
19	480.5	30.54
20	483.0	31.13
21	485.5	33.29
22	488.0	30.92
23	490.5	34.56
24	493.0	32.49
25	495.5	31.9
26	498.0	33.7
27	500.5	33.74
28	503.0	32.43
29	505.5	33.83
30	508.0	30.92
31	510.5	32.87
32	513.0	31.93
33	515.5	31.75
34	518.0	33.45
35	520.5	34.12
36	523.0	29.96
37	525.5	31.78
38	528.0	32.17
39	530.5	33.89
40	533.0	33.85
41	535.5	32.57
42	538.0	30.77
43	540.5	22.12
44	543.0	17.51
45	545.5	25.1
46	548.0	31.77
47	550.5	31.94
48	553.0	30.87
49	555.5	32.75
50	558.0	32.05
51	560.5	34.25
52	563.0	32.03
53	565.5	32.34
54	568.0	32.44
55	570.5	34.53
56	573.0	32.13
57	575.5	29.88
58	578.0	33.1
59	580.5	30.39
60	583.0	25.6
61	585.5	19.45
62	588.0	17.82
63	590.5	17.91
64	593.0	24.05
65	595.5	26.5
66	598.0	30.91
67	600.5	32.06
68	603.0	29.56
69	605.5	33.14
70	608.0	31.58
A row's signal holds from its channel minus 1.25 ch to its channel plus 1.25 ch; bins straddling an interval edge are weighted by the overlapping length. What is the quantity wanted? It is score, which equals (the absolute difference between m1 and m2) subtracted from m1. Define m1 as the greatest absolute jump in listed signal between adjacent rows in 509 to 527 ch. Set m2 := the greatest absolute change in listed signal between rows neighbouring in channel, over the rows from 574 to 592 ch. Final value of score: 2.2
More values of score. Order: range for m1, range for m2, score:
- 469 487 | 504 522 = 2.9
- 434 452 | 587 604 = 0.5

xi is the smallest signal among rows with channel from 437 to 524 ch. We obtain 29.43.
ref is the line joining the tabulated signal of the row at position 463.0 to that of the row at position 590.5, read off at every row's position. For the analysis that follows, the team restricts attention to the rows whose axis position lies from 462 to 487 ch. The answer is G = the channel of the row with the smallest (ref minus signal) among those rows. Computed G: 485.5 ch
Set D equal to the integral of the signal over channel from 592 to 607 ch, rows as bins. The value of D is 442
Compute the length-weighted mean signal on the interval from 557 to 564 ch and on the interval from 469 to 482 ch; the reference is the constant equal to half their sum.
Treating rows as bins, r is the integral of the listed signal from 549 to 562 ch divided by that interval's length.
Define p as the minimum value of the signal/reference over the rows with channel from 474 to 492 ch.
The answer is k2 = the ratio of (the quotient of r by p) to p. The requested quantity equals 38.8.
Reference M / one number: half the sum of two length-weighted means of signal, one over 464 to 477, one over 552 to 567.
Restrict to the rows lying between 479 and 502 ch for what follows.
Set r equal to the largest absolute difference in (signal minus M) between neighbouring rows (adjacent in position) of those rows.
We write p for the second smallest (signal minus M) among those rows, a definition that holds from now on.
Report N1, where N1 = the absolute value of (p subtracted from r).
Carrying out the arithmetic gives 5.1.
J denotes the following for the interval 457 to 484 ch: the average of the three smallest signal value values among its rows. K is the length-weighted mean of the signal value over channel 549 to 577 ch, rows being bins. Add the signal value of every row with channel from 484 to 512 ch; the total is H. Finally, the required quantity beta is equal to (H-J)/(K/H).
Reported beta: 3693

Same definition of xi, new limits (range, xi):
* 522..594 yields 17.51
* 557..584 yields 25.6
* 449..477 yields 29.43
